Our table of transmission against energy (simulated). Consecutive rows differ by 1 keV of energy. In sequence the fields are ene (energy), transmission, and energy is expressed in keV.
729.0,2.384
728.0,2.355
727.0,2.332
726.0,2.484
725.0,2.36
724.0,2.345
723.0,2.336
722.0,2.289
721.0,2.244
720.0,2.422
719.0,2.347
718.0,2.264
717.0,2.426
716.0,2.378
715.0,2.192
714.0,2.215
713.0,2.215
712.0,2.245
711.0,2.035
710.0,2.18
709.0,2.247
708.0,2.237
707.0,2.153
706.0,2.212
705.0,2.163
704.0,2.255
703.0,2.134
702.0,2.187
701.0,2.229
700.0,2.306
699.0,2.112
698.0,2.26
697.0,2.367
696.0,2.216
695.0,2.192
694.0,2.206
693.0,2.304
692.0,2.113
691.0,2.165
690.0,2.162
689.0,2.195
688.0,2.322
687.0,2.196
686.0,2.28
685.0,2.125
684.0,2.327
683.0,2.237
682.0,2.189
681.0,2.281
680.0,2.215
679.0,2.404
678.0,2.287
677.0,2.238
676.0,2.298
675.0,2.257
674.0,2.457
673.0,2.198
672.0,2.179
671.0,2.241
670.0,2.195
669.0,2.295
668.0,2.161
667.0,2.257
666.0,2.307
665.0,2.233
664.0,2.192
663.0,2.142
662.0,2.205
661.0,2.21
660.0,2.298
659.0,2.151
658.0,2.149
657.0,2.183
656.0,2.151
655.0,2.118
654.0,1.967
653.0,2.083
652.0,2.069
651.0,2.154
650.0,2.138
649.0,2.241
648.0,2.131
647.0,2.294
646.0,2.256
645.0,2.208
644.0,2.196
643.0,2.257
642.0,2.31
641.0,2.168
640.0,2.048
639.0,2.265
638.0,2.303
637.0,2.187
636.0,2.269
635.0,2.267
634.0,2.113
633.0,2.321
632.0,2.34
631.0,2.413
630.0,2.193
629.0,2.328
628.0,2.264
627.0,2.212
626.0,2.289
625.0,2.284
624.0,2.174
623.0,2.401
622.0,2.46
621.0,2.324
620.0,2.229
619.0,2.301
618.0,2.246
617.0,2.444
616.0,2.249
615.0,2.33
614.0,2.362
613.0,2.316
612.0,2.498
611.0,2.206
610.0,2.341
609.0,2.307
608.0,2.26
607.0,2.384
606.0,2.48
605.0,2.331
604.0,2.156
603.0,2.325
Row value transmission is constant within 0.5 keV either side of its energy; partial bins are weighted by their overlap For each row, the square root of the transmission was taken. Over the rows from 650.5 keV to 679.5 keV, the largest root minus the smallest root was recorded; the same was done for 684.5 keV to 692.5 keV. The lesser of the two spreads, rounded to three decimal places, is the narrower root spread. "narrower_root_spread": 0.070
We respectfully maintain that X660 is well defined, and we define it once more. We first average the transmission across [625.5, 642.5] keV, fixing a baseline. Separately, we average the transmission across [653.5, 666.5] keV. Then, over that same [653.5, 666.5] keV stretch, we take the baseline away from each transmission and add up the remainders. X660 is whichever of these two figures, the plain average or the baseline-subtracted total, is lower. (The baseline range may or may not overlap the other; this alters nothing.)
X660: -1.0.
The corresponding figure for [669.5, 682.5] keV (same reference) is 0.2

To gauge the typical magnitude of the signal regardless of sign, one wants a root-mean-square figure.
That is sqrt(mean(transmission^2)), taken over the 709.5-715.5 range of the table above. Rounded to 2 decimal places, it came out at 2.18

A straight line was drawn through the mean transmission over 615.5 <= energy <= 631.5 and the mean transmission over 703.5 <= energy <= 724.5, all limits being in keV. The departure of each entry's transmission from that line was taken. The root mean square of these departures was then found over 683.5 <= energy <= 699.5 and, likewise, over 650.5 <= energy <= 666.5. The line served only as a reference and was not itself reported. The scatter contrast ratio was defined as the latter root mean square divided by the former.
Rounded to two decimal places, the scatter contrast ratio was 1.62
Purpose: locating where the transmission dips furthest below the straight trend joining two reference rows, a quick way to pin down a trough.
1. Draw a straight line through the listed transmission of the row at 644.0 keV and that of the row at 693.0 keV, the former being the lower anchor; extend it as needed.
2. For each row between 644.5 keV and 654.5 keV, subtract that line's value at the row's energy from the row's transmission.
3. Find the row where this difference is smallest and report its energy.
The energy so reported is 654.0 keV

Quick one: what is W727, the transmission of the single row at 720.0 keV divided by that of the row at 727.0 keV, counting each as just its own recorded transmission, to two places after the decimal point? 1.04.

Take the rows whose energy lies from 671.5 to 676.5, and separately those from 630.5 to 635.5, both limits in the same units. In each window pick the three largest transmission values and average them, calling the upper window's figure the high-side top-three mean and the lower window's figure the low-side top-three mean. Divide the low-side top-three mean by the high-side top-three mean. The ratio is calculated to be 1.01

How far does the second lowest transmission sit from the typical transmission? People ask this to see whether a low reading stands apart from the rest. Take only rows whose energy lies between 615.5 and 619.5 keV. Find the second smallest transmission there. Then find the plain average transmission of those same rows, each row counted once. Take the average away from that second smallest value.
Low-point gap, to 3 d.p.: -0.061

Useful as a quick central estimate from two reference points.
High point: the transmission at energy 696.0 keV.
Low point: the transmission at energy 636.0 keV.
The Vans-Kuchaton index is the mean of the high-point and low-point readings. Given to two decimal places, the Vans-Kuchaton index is 2.24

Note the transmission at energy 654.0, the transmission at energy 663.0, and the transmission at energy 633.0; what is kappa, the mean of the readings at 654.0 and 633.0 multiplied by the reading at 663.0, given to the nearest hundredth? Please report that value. 4.59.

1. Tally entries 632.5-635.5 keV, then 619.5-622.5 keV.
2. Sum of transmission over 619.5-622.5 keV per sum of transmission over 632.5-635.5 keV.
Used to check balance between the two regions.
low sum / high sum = 1.047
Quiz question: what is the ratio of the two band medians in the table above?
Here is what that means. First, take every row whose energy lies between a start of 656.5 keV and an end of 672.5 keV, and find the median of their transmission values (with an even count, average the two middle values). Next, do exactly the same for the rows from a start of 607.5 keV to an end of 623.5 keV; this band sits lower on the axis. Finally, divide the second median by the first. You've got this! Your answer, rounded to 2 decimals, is 1.05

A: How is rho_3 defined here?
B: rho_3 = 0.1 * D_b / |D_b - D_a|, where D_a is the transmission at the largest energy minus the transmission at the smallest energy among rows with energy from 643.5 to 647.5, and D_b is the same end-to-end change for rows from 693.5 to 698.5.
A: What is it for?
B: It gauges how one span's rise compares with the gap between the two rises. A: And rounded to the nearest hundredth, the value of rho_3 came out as 0.12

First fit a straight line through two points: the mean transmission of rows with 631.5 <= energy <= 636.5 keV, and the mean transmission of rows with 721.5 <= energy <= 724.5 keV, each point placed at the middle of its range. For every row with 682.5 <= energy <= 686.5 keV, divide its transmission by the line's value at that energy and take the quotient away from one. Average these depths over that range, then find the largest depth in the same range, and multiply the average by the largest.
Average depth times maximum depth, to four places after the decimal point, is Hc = 0.0018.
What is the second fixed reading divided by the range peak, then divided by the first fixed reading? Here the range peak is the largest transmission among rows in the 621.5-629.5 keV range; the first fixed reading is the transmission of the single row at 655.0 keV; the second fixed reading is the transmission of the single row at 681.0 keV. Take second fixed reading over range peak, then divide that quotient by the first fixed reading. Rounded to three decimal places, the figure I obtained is 0.438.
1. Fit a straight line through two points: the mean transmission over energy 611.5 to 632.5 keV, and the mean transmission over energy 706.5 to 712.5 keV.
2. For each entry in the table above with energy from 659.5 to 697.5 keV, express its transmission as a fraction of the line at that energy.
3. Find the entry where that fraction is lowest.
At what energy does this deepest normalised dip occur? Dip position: 663.0 keV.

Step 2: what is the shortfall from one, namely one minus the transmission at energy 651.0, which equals -1.15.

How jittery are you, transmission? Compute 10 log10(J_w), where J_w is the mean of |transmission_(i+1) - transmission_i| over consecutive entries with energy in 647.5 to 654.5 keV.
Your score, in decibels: -11.3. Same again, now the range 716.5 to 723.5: -10.1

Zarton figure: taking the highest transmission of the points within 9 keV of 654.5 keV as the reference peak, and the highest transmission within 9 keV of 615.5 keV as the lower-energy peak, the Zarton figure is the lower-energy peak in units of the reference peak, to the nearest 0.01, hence 1.09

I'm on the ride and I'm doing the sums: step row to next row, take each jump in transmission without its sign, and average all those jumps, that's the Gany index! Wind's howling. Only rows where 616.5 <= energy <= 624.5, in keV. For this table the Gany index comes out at 0.120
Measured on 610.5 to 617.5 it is 0.138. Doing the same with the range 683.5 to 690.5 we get 0.121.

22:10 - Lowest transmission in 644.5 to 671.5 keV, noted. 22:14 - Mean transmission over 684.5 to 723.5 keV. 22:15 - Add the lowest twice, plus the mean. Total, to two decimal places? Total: 6.17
